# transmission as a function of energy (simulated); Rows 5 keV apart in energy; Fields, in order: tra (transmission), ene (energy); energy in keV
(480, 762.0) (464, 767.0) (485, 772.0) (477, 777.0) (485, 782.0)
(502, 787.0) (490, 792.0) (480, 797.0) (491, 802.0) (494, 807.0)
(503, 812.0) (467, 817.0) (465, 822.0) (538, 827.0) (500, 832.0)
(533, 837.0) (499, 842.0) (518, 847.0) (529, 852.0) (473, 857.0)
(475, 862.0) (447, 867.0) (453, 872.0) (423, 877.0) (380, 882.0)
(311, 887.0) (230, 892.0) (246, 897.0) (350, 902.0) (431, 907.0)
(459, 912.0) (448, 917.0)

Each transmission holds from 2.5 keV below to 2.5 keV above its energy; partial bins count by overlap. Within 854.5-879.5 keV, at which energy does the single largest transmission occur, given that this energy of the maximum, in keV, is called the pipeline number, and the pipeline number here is 862.0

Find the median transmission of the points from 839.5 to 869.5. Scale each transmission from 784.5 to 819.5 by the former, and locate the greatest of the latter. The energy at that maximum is 812.0 keV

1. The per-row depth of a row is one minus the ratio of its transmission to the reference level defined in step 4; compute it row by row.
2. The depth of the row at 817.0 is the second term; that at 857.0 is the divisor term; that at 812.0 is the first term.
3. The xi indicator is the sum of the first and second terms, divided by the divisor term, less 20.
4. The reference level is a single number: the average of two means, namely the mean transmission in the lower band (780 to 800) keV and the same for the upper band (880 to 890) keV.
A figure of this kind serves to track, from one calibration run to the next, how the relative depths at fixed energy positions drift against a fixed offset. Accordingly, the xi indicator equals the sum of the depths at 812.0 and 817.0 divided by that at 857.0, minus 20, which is -17.6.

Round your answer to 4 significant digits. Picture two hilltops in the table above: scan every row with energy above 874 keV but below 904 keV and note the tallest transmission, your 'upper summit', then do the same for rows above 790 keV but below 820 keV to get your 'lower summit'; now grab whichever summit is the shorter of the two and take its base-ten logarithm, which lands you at 2.626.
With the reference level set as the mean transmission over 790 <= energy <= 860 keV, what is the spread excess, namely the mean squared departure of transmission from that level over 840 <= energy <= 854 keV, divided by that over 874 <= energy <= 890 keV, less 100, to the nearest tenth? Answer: -100.0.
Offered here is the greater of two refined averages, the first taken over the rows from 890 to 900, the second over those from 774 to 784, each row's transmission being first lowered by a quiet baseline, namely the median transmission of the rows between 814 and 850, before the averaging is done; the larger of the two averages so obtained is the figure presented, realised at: -19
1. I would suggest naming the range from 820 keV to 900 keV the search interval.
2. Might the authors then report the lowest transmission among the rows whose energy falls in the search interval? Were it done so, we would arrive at 230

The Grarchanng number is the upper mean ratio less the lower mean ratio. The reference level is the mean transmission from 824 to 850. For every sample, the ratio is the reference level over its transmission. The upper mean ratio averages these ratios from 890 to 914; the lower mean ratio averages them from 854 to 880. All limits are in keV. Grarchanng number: 0.5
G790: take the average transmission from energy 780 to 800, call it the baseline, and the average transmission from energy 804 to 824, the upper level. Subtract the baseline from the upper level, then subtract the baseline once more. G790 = -496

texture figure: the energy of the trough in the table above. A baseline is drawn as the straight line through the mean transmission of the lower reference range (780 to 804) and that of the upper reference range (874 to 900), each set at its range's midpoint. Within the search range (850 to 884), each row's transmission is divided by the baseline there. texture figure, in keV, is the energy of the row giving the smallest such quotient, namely 882.0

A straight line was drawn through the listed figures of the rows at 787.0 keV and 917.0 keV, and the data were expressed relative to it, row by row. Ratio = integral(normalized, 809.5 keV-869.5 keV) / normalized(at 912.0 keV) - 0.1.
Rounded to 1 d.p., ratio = 60.6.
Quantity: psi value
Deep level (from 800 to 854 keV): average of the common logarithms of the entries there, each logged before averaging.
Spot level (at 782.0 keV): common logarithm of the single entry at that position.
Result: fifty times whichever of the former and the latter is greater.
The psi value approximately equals 135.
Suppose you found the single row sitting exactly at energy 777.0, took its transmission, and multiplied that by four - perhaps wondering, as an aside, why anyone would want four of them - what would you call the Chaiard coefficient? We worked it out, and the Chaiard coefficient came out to 1908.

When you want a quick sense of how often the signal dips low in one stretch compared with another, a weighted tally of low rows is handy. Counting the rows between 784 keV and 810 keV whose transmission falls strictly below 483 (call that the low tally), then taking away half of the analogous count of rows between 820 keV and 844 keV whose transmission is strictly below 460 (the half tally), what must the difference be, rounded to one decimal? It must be 1.0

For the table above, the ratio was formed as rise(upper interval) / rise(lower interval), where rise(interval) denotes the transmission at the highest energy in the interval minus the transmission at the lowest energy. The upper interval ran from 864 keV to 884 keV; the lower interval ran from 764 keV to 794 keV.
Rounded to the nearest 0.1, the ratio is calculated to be -2.6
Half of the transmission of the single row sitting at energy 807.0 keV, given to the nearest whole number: 247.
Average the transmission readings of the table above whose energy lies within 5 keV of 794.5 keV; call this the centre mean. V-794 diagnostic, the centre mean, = 485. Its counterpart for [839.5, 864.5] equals 499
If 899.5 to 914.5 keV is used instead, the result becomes 413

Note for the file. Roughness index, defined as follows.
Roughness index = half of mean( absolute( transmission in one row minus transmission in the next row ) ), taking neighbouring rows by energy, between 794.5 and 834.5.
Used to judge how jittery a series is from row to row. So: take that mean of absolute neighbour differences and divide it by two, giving 12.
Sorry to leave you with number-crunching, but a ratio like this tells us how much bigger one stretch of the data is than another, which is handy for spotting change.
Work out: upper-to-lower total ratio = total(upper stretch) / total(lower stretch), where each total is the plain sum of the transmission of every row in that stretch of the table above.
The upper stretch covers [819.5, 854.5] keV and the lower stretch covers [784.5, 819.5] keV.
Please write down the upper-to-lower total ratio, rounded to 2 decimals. 1.05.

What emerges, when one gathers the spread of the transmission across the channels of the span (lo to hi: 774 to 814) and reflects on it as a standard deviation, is 9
